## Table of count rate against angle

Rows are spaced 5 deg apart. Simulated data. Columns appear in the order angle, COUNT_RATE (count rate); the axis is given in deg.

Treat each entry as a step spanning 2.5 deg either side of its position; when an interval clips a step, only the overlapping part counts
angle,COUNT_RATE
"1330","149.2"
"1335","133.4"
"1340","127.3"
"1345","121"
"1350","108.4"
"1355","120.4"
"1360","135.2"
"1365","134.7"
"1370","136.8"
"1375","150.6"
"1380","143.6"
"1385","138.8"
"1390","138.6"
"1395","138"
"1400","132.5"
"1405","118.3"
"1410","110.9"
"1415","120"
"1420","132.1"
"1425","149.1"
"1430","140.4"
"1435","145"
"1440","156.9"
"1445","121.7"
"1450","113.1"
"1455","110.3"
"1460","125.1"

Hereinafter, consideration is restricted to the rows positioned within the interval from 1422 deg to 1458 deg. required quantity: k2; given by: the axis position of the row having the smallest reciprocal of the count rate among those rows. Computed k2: 1440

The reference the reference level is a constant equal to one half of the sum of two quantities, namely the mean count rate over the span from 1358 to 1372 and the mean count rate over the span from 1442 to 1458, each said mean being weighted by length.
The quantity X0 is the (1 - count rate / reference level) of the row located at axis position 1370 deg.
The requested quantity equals -0.08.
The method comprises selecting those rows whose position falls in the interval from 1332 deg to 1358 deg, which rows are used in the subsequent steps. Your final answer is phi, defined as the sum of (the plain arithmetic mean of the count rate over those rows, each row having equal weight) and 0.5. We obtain 123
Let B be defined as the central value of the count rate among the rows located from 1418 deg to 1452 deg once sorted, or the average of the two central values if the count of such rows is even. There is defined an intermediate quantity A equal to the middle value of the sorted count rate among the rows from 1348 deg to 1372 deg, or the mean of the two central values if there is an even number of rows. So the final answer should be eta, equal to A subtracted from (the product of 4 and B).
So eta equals 427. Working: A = 135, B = 140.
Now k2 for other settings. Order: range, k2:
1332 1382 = 1375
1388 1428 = 1425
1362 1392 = 1375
